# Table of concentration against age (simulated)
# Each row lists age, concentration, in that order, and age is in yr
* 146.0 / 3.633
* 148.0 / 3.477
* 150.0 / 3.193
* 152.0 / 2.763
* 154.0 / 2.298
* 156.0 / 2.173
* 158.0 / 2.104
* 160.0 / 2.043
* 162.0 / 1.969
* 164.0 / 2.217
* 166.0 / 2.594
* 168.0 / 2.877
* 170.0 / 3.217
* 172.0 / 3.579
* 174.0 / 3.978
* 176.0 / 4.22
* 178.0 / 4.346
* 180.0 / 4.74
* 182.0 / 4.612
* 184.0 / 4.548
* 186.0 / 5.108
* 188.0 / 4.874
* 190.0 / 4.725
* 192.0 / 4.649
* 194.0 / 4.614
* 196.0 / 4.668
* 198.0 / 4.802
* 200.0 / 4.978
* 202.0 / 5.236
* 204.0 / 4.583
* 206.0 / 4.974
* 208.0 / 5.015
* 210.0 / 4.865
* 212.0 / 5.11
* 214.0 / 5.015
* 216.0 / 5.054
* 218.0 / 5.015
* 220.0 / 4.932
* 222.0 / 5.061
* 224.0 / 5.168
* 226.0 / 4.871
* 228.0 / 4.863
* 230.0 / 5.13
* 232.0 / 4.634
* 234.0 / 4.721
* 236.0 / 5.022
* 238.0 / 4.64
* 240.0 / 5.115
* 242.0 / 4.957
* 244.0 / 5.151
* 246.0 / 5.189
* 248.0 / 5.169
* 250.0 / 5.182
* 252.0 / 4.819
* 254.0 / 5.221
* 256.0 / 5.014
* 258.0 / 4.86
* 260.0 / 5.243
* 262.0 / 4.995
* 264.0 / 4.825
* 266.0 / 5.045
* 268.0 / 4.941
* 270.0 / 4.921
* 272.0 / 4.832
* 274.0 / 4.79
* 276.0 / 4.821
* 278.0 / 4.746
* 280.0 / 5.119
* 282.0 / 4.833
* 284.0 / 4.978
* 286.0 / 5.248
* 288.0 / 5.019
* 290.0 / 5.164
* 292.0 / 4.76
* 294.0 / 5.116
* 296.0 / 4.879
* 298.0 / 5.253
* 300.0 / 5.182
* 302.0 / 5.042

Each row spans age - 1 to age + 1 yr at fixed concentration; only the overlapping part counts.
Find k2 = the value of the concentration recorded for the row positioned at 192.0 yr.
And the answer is 4.649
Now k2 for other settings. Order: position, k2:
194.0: 4.614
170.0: 3.217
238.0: 4.64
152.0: 2.763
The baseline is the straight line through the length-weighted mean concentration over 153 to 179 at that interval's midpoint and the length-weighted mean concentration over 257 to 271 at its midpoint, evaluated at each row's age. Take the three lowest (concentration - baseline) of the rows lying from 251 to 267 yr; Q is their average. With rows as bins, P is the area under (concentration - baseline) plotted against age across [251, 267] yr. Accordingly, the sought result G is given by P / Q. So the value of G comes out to -57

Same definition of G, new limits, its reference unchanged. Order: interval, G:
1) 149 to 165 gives 8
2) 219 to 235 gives 26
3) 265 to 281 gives 10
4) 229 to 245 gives 27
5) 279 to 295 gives 11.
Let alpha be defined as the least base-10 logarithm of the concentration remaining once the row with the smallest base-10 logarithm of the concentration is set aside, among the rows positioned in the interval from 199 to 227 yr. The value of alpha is 0.687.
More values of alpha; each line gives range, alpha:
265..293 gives 0.678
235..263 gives 0.683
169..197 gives 0.554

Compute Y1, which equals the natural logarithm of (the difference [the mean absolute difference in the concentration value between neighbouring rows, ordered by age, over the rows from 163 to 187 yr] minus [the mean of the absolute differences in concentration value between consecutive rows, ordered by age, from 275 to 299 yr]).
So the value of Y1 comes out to -3.4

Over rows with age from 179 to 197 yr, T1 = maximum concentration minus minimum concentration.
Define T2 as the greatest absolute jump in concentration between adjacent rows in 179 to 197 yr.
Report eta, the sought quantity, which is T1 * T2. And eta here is 0.31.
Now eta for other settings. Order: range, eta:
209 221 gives 0.06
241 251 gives 0.05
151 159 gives 0.31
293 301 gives 0.14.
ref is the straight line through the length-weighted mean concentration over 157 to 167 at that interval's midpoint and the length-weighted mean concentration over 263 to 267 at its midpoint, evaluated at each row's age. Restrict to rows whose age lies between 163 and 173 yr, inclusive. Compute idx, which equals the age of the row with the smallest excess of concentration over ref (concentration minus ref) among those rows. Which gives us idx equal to 164.0 yr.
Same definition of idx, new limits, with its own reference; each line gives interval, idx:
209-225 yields 220.0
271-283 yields 282.0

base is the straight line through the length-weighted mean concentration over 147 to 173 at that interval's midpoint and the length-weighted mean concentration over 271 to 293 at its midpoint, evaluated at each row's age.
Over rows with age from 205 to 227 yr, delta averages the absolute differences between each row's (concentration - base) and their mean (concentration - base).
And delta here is 0.11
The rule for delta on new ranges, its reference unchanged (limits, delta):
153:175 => 0.47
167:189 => 0.47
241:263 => 0.18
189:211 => 0.12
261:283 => 0.16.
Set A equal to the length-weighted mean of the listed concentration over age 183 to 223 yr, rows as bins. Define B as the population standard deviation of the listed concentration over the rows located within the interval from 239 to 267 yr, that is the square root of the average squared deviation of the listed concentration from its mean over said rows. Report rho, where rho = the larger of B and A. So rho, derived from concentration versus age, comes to 4.89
